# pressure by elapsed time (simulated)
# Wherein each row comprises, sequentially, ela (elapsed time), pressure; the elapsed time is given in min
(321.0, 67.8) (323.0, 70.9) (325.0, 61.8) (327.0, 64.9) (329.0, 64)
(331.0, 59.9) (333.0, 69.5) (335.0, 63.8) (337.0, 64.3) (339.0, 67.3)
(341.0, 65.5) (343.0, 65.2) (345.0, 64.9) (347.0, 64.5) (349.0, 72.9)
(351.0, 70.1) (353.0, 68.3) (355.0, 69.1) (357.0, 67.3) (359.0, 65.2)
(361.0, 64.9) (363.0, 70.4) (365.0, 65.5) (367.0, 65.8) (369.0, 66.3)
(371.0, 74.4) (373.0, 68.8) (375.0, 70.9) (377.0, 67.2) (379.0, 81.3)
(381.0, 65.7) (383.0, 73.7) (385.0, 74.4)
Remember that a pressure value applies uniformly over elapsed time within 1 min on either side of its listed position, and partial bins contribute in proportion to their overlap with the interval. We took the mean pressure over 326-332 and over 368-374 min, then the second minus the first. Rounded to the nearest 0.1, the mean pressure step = 6.9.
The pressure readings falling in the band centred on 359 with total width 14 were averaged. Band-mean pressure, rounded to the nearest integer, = 67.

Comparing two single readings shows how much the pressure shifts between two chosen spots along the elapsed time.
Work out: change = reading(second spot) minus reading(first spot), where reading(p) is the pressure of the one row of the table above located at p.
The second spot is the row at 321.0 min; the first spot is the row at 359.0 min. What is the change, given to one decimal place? 2.6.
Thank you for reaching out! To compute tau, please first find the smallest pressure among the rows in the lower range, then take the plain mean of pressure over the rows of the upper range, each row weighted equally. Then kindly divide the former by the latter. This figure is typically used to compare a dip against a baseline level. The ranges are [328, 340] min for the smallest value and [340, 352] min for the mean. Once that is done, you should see 0.892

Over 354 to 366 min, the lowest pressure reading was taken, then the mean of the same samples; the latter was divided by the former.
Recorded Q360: 1.033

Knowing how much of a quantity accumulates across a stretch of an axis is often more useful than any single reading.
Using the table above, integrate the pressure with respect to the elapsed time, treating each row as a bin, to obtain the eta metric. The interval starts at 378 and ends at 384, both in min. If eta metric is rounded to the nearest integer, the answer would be 441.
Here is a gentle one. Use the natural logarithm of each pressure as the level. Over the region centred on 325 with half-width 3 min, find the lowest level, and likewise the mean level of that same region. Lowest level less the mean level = -0.062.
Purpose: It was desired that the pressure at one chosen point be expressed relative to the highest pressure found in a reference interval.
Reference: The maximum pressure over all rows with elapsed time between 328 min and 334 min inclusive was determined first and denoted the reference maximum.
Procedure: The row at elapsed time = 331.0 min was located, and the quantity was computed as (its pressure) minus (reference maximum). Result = -10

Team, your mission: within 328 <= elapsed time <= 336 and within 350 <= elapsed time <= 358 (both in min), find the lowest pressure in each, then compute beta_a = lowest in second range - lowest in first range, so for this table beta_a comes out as 7.4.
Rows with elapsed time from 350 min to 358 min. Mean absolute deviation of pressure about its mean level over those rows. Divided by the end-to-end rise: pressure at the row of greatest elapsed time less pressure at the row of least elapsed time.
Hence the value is -0.32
